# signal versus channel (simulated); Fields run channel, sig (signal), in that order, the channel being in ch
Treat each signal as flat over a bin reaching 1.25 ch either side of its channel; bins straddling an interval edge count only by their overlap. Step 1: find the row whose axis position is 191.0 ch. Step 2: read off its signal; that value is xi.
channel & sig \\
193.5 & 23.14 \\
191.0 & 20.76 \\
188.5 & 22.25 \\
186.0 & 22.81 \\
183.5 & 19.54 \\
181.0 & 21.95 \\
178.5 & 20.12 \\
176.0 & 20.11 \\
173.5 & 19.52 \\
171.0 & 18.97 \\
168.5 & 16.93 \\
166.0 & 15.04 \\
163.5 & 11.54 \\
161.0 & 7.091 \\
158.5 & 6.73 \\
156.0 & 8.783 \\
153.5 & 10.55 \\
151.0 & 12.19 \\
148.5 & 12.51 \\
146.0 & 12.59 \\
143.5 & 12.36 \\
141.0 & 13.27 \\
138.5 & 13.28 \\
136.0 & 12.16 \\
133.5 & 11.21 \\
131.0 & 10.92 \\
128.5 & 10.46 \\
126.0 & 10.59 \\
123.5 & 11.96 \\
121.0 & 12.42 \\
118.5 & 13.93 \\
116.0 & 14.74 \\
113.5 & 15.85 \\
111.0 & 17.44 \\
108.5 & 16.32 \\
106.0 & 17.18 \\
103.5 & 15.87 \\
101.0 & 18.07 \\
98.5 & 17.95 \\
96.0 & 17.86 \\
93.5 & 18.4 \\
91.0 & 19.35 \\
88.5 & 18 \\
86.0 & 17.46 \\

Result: 20.76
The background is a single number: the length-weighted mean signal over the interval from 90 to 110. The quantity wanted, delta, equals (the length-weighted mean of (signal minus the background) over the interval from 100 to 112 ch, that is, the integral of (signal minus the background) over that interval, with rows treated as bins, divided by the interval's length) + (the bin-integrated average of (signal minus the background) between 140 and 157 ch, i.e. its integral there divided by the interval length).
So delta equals -6.5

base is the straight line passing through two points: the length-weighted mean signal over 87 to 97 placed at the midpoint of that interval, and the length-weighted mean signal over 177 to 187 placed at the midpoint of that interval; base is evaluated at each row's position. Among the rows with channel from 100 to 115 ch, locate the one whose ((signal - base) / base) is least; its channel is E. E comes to 113.5 ch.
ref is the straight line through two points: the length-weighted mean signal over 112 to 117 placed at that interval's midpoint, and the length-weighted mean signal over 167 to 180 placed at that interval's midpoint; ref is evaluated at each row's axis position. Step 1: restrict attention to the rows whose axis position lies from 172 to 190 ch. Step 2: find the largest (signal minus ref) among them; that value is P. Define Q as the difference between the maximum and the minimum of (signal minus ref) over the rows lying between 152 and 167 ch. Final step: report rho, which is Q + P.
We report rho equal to 10.8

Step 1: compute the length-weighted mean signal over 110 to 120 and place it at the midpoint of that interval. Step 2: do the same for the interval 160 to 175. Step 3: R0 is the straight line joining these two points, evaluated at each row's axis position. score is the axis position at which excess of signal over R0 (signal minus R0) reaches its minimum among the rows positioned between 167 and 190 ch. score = 168.5 ch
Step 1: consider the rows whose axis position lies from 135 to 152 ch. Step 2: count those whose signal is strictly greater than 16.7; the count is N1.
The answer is 0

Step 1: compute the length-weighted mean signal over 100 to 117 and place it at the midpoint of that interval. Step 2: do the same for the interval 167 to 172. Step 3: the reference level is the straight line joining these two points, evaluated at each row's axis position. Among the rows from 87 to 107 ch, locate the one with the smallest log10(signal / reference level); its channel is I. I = 103.5 ch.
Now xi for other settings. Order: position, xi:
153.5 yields 10.55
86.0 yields 17.46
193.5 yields 23.14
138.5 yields 13.28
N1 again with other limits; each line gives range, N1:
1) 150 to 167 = 0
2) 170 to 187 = 7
